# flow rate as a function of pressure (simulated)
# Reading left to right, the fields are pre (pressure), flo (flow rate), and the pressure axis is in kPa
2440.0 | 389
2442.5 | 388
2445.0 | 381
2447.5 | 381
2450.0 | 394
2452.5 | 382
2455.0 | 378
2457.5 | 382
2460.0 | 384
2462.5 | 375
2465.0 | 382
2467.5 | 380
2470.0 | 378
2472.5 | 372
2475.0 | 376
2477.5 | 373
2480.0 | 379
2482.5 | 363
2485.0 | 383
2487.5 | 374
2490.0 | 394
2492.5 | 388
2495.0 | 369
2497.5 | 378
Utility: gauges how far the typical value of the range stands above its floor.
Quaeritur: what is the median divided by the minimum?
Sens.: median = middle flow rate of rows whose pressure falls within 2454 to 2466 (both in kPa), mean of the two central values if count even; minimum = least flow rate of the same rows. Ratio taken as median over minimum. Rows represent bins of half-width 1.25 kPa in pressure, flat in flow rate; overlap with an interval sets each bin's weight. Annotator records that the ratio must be 1.02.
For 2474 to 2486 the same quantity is 1.04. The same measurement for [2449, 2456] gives 1.01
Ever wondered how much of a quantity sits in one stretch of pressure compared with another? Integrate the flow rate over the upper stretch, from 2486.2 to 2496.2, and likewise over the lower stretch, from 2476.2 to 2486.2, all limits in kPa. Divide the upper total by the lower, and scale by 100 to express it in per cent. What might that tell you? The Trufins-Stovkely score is 102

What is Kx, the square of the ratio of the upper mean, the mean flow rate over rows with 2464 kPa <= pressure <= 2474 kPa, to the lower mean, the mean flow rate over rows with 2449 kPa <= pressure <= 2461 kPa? 0.969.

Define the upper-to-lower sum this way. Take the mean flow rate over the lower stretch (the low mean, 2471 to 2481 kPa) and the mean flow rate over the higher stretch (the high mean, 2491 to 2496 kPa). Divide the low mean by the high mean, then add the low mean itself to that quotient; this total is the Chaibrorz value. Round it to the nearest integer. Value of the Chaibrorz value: 376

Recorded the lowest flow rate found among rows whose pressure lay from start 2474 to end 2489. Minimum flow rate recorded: 363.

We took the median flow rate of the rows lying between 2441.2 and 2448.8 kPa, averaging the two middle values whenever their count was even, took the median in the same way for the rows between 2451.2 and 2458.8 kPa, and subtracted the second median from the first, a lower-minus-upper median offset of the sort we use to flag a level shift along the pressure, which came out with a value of -1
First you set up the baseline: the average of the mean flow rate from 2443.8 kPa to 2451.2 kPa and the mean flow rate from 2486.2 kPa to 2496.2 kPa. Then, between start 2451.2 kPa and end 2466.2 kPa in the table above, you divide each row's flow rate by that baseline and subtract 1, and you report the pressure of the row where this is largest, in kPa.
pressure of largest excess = 2460.0 kPa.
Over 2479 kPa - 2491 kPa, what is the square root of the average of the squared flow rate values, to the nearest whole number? 379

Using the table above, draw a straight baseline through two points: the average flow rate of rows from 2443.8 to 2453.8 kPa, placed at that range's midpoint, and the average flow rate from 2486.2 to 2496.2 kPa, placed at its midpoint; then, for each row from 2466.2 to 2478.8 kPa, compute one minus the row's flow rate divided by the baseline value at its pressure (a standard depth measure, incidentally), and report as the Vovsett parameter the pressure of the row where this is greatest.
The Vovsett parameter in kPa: 2472.5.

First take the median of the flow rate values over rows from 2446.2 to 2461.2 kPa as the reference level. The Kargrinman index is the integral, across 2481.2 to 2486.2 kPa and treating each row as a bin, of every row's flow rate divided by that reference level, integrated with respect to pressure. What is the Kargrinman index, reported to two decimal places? 4.88 kPa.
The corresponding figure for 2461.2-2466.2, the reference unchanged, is 4.95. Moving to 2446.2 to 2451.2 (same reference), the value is 5.07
